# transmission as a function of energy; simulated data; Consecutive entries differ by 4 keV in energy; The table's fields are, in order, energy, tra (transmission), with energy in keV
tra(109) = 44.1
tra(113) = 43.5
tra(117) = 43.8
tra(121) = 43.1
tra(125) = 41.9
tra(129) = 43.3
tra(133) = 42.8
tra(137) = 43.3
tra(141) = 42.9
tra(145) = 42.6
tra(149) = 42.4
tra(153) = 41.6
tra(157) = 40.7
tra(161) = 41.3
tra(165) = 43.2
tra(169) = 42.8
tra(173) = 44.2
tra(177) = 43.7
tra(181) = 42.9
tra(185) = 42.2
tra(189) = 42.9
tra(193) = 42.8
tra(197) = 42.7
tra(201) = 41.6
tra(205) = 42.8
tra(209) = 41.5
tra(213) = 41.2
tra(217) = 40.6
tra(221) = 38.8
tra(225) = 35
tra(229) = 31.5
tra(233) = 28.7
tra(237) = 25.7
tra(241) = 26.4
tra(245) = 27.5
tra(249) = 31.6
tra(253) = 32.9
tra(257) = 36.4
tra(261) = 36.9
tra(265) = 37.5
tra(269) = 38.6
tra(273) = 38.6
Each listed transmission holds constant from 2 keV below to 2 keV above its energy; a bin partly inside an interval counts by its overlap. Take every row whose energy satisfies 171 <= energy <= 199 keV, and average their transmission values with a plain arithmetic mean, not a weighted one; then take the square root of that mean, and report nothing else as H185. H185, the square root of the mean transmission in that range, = 6.56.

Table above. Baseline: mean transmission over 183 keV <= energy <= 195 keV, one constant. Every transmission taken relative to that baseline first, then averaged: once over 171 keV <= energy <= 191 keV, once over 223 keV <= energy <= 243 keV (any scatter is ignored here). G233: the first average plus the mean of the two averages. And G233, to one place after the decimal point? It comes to -5.8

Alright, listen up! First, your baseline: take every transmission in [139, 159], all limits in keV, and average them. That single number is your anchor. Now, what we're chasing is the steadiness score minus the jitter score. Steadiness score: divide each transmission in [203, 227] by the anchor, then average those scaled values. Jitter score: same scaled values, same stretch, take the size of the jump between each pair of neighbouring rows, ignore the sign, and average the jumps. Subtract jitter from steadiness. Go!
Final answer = 0.91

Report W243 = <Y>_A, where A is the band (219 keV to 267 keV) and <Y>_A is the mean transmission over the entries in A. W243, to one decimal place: 32.4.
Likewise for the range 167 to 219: 42.5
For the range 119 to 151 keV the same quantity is 42.8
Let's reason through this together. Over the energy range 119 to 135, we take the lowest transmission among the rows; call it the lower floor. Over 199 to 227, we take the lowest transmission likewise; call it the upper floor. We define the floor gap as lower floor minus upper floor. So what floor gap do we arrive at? 6.9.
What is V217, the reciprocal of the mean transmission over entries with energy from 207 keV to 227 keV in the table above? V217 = 0.0254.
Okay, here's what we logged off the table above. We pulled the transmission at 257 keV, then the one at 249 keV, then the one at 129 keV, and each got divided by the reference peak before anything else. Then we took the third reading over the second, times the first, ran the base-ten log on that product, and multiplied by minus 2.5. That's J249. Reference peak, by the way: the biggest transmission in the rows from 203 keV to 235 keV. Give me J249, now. -0.166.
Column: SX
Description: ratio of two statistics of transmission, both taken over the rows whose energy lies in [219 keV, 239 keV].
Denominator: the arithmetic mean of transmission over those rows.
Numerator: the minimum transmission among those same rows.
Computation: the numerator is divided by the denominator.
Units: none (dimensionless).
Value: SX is 0.805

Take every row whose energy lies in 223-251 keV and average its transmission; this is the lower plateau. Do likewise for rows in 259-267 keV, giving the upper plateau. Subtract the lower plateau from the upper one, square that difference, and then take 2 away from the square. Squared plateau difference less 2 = 58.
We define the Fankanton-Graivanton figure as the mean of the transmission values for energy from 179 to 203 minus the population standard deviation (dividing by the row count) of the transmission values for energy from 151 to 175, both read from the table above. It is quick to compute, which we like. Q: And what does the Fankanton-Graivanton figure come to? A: 41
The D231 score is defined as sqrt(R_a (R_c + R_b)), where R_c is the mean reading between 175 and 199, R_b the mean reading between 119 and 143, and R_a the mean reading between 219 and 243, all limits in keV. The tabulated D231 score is 51.6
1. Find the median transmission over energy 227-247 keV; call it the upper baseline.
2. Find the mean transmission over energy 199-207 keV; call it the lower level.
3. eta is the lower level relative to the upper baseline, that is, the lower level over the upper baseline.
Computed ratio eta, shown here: 1.5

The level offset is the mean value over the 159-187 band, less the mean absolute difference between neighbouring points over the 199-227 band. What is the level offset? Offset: 41.4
